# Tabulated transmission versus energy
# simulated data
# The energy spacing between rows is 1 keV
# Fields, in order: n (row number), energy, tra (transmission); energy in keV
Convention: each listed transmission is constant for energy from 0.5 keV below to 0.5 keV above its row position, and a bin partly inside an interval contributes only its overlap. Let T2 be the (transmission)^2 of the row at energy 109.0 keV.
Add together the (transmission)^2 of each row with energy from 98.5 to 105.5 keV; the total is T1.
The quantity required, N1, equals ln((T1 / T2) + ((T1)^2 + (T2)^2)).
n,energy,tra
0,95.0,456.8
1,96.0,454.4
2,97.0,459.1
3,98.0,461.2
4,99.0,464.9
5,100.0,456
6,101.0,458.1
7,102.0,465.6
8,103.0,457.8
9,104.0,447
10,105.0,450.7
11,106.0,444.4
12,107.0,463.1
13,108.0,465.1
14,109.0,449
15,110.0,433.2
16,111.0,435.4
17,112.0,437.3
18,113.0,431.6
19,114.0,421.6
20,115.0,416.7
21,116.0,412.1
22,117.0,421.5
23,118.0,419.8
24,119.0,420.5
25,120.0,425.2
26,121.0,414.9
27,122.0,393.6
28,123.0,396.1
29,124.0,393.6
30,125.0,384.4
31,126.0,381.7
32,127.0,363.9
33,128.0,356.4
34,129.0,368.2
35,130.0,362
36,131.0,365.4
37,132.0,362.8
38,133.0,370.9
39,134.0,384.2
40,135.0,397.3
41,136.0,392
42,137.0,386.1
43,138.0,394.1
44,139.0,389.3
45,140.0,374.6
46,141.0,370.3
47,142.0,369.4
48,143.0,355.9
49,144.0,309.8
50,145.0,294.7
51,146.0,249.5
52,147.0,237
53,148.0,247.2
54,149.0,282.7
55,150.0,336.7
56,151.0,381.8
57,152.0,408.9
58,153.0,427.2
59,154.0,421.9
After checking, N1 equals 28.4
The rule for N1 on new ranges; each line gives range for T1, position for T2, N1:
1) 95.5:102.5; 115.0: 28.4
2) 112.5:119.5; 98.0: 28.1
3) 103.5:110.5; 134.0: 28.3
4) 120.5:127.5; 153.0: 27.8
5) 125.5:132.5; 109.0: 27.5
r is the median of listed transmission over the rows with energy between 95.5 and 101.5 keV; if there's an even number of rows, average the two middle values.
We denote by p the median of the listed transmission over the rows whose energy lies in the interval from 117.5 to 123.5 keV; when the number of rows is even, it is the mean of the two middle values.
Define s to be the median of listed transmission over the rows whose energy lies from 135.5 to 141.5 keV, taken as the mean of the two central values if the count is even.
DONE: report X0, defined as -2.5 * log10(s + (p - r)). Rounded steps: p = 417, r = 459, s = 388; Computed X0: -6.35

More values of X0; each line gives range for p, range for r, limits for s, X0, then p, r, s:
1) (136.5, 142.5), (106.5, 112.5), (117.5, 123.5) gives -6.37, 380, 443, 417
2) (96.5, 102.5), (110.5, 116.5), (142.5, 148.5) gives -6.21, 460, 427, 272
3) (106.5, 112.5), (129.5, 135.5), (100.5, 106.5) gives -6.81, 443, 368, 454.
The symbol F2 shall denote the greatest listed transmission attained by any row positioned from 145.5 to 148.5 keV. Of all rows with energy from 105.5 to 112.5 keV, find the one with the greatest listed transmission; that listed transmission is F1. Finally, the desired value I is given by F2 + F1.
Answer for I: 715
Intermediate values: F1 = 465.1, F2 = 249.5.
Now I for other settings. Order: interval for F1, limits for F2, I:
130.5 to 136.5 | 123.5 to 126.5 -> 791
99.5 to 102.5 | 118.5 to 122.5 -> 891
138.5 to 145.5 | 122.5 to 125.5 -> 785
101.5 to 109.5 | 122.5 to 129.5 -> 862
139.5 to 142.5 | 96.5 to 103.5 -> 840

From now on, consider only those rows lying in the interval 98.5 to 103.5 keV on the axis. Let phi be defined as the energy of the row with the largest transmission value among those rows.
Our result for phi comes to 102.0 keV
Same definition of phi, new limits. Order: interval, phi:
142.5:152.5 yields 152.0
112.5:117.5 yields 113.0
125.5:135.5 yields 135.0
